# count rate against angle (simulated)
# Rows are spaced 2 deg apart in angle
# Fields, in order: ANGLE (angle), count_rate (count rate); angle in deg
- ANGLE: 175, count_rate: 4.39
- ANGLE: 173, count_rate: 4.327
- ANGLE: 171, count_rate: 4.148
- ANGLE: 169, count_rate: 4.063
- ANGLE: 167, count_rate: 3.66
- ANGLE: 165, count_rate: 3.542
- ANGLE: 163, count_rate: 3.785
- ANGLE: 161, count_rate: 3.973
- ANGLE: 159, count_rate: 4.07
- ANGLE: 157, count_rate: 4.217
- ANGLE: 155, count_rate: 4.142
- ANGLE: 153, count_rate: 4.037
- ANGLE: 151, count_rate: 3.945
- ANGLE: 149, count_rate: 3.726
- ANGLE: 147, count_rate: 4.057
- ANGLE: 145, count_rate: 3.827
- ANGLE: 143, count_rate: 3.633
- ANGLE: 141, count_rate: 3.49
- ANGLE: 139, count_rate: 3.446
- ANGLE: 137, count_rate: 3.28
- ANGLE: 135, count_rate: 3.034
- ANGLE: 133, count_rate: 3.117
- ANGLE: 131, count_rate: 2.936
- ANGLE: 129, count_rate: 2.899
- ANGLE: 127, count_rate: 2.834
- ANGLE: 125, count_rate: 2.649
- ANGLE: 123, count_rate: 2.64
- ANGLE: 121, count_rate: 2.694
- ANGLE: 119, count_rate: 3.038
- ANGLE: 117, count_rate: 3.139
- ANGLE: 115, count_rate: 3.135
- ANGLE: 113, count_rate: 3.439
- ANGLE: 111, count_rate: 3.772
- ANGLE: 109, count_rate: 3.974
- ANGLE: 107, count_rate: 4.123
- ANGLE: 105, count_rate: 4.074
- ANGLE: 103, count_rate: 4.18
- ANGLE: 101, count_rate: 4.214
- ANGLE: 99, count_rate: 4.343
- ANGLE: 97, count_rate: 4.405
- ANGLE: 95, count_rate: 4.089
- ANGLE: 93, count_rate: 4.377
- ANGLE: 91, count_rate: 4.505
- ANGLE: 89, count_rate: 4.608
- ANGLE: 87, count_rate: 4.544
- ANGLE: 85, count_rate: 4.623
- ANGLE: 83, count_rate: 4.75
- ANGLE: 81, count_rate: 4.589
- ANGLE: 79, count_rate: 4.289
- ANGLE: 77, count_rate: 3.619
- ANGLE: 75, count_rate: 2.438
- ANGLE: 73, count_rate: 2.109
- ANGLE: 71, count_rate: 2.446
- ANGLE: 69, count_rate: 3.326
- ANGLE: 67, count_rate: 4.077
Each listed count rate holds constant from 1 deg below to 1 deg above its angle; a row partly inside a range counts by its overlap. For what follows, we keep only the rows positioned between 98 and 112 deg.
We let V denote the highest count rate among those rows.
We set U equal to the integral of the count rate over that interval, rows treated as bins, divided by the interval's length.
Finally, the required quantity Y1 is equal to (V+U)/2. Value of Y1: 4.2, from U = 4.1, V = 4.343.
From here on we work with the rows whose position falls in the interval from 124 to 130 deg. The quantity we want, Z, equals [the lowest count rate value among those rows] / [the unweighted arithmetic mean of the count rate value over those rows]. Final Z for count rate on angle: 0.95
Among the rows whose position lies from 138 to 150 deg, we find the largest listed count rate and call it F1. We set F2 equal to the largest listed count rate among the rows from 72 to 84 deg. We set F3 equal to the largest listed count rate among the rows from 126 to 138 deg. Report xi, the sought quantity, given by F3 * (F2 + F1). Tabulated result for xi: 29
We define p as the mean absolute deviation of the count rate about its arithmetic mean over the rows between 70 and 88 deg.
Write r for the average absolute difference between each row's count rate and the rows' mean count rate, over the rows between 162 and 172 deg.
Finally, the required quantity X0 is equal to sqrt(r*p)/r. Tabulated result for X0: 2.1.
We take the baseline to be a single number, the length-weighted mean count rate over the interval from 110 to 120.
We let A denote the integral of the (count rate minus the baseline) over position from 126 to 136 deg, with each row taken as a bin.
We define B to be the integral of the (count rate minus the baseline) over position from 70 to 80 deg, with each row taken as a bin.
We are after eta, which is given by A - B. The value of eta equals 0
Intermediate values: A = -3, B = -3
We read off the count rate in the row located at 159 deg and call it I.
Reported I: 4.07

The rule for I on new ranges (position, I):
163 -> 3.785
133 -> 3.117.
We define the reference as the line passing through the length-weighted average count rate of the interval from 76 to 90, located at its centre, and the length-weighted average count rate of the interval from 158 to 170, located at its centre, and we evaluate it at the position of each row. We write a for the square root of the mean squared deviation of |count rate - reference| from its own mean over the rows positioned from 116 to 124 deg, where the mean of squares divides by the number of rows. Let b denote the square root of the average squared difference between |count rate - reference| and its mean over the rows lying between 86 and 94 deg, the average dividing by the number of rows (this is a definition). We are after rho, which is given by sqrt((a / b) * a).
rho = 0.7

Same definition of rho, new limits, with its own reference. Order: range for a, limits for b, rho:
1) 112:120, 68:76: 0.2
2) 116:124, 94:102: 0.7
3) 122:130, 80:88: 0.5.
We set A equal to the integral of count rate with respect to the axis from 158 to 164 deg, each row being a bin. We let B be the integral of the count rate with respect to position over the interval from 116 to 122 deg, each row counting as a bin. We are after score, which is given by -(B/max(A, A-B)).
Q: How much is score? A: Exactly -0.75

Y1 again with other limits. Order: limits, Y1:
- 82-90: 4.7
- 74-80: 3.9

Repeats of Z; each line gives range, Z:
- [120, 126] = 0.99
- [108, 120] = 0.89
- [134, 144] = 0.90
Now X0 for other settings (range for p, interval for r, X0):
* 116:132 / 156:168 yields 0.8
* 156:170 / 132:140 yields 1.2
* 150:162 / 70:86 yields 0.3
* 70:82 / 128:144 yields 2.0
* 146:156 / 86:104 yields 0.9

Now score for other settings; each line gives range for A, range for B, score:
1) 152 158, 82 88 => -1.12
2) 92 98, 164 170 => -0.88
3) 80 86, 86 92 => -0.98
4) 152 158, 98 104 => -1.03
